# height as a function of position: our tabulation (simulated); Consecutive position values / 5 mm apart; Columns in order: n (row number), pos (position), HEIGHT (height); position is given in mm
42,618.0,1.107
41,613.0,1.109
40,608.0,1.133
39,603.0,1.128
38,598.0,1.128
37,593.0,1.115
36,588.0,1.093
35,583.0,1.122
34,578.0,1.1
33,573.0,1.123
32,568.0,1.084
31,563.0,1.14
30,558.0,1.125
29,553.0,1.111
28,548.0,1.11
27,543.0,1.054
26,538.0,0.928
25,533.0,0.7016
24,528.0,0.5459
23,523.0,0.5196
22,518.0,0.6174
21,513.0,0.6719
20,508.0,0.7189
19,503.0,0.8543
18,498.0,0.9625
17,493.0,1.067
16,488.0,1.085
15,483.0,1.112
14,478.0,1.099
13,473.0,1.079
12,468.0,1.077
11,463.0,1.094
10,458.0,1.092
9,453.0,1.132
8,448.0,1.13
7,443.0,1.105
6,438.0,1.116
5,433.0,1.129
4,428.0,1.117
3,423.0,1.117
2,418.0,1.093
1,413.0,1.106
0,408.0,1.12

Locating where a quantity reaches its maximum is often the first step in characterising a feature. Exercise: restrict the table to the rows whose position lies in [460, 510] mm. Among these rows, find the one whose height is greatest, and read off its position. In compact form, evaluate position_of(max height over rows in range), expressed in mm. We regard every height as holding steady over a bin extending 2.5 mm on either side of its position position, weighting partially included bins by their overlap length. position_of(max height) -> 483.0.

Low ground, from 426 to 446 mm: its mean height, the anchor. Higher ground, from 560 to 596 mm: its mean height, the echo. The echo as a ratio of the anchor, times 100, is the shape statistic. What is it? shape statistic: 99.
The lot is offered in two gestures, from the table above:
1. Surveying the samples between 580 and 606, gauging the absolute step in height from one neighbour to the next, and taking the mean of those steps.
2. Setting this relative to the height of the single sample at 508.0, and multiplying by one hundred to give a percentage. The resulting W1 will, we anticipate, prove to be 2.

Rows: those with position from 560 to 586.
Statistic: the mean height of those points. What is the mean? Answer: 1.11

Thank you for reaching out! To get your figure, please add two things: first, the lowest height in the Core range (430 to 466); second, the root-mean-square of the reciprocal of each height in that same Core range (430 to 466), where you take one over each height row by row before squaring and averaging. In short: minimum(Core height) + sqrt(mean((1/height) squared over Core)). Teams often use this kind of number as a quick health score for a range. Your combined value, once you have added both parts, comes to 1.990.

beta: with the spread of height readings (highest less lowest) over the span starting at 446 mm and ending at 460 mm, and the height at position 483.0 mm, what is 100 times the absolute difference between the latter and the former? 107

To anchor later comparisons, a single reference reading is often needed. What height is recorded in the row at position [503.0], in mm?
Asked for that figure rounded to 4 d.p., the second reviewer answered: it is 0.8543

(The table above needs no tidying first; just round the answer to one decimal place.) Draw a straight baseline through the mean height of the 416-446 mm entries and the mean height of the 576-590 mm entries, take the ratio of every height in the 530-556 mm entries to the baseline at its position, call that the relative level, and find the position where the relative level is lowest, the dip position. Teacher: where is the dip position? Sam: 533.0 mm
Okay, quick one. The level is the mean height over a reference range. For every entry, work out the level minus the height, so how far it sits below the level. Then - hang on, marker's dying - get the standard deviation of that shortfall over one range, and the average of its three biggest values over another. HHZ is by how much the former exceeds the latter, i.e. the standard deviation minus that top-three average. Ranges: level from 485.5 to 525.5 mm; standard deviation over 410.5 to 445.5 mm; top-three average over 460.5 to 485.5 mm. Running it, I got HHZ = 0.28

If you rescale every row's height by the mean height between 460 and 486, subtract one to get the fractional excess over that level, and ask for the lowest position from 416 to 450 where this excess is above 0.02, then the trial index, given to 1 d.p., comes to 423.0 mm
